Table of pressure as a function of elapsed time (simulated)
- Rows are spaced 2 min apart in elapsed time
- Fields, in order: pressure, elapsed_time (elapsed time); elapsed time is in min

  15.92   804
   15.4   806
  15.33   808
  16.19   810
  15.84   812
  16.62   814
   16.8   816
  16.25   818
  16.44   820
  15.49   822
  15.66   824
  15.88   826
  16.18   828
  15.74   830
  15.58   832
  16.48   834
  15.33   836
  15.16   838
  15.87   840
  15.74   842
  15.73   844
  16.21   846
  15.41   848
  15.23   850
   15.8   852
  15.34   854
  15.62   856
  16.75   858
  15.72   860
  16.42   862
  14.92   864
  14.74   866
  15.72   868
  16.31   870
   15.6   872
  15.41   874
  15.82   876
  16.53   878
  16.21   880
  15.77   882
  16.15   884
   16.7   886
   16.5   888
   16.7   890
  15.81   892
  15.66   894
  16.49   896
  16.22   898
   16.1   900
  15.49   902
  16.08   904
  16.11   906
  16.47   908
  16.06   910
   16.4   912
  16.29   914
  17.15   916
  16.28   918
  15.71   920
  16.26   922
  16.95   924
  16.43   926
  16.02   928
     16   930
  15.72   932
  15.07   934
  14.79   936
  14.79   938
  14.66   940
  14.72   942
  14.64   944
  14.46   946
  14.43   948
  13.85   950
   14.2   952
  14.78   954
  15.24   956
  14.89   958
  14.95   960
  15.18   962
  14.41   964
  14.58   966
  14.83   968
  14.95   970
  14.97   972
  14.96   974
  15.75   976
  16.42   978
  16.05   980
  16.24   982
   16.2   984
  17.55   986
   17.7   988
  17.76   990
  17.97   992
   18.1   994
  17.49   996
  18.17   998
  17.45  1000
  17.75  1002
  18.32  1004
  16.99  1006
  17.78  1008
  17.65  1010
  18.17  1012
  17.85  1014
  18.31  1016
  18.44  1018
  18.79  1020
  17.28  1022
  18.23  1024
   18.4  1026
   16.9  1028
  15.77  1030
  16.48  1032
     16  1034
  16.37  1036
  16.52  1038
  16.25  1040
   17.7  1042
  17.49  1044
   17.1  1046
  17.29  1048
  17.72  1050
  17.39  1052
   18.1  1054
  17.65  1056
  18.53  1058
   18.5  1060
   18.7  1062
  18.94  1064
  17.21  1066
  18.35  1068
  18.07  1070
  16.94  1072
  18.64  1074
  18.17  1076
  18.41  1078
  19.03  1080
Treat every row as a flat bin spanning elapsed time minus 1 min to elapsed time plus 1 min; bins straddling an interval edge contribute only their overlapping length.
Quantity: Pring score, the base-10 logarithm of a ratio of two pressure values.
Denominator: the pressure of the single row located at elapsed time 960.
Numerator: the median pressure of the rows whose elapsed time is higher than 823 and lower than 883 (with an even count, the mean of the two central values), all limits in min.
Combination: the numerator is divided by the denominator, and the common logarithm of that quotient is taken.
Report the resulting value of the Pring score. 0.02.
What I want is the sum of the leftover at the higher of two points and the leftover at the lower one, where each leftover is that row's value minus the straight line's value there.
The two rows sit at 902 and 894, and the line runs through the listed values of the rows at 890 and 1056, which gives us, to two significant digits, -2.3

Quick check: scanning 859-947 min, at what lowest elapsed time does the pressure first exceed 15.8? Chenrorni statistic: 862 min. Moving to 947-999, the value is 978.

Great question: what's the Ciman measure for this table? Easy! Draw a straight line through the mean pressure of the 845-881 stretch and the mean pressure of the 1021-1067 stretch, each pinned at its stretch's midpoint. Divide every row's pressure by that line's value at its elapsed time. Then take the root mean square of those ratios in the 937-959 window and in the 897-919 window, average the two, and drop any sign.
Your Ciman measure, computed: 0.944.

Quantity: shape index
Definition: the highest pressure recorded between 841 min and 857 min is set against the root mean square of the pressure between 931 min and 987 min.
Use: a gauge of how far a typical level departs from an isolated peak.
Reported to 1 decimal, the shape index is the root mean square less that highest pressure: -1.1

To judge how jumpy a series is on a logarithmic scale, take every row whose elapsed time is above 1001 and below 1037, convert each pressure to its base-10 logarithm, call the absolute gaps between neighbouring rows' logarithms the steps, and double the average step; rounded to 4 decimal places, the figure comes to 0.0335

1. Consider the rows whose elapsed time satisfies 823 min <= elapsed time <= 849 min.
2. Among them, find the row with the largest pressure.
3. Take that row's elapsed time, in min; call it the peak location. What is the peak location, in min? 834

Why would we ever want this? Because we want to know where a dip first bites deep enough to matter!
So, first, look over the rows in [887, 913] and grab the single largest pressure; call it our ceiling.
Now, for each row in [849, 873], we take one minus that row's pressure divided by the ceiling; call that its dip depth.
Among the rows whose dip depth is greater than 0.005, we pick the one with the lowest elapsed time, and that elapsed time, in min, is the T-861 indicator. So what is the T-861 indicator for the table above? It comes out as 850 min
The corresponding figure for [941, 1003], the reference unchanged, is 942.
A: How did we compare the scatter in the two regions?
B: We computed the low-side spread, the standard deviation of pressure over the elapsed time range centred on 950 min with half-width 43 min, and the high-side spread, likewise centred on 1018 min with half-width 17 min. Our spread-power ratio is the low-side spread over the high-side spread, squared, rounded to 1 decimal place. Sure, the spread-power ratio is 1.4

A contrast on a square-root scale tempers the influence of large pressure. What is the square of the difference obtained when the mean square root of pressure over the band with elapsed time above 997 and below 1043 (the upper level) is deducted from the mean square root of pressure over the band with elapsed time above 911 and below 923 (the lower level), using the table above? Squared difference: 0.018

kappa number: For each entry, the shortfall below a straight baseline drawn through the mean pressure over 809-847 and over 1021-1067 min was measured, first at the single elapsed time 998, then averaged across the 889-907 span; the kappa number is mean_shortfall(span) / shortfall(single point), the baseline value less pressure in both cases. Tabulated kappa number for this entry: -0.3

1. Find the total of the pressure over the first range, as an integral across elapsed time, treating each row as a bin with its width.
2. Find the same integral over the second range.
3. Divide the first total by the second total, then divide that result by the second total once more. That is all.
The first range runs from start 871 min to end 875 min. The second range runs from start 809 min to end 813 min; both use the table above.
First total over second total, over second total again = 0.0151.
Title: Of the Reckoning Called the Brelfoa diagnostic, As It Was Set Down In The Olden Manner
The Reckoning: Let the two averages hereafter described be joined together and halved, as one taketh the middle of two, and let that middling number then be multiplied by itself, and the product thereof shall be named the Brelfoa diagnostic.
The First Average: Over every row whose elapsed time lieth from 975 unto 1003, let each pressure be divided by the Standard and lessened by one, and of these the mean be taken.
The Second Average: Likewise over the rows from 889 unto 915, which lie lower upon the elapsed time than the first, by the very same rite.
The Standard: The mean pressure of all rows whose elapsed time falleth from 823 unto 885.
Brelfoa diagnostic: 0.0032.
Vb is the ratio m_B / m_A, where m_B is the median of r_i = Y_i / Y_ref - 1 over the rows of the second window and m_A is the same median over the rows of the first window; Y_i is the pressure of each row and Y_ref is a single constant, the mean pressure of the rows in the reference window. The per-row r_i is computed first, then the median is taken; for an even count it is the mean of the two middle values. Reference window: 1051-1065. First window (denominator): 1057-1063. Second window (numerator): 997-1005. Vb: -1.1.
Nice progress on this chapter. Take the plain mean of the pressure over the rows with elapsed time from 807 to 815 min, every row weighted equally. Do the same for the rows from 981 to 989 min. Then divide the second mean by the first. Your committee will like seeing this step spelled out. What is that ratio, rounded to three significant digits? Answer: 1.06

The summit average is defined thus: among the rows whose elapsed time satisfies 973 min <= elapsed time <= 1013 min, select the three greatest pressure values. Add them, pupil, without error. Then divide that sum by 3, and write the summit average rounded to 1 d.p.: 18.2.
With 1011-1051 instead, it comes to 18.5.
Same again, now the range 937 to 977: 15.4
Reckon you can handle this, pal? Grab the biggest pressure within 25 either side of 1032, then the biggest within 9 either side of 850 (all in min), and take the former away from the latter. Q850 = -2.0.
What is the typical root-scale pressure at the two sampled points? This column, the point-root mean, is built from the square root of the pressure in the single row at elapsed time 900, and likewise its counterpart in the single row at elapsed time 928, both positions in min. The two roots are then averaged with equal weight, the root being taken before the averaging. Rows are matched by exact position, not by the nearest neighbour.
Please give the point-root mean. 4.01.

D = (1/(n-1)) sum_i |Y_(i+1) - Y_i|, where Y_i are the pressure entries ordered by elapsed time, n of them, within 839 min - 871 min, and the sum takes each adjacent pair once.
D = 0.60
